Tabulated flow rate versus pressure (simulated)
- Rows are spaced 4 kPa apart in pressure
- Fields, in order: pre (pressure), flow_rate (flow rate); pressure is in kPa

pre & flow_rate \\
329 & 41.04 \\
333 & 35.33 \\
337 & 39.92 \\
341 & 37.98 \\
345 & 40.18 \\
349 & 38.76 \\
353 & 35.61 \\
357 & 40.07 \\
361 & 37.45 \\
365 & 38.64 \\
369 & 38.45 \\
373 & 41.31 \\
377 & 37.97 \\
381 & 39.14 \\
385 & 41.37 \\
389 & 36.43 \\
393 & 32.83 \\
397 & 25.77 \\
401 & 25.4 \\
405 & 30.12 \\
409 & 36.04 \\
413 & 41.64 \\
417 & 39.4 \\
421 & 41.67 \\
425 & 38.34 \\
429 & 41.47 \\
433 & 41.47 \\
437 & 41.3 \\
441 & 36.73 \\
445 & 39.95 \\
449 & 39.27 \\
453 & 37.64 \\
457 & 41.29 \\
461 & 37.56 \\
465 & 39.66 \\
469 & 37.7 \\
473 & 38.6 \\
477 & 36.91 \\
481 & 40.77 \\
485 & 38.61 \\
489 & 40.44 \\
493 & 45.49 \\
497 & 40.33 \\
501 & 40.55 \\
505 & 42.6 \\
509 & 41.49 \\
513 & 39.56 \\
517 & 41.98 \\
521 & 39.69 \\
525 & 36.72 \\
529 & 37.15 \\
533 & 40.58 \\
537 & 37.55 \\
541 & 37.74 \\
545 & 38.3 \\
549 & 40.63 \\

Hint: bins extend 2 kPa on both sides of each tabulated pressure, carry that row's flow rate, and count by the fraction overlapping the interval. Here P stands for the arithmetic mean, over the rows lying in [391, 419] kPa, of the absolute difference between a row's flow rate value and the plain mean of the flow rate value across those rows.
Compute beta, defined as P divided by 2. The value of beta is 2.57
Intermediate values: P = 5.14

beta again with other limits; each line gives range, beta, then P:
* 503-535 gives 0.85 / 1.69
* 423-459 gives 0.77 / 1.53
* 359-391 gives 0.66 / 1.32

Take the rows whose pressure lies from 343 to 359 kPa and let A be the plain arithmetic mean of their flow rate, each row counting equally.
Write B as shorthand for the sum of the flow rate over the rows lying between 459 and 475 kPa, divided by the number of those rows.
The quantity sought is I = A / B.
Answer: 1.01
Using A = 38.7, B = 38.4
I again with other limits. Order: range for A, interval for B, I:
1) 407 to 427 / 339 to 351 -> 1.01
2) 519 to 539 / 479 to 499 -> 0.93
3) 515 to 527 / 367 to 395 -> 1.03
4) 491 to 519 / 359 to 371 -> 1.09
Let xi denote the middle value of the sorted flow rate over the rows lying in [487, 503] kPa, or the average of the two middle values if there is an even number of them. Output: 40.5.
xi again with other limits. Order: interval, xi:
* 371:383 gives 39.1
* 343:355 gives 38.8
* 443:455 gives 39.3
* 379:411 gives 34.4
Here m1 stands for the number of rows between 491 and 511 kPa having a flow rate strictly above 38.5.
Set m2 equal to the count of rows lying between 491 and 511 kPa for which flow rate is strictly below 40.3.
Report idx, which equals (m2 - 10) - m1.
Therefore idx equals -15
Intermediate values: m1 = 5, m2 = 0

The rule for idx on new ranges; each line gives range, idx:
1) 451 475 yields -8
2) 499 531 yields -12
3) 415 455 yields -11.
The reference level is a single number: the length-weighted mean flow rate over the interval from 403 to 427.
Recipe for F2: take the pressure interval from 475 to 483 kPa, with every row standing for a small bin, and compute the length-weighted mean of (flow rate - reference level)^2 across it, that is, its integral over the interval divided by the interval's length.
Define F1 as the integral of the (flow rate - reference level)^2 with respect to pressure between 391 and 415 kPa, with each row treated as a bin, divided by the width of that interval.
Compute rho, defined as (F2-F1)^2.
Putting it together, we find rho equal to 3944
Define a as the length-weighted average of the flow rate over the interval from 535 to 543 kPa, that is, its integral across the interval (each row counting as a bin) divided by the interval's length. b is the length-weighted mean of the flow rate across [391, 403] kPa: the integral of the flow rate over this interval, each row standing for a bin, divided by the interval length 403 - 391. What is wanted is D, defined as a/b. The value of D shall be 1.34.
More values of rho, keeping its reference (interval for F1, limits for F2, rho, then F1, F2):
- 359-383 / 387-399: 3081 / 2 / 58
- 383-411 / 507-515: 2486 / 58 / 8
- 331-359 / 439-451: 2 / 4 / 3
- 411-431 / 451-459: 9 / 9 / 6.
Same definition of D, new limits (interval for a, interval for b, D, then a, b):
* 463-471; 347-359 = 1.01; 38.7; 38.1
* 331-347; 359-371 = 1.00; 38.4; 38.2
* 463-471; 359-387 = 0.99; 38.7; 39.2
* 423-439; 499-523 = 0.99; 40.6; 41.0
